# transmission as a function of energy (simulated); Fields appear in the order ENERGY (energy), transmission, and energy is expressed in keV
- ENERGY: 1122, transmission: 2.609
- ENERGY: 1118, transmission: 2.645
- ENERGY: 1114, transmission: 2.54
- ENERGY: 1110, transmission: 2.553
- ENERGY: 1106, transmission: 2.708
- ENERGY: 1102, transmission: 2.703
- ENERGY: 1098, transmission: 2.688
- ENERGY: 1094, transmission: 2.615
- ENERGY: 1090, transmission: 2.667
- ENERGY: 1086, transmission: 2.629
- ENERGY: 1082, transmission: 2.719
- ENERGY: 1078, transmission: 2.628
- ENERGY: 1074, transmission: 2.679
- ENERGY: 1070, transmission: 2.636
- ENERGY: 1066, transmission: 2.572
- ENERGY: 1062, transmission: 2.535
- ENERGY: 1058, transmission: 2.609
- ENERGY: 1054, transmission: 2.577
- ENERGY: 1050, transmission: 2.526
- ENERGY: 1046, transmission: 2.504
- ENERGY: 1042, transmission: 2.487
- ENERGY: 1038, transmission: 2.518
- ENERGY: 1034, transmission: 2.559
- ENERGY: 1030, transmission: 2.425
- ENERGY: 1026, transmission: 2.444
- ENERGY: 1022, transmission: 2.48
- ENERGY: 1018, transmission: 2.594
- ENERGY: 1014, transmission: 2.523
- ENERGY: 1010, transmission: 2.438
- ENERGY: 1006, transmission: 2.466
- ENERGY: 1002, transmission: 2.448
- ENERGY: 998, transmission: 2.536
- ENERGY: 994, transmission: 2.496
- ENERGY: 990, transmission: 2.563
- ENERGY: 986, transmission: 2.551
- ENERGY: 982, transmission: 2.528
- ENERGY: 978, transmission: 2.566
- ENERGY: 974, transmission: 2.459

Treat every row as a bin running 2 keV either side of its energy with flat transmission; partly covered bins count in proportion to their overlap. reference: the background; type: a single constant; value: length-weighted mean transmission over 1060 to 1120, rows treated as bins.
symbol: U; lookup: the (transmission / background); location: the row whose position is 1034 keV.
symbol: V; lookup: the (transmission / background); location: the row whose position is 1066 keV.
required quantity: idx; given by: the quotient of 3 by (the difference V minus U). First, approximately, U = 0.97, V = 0.98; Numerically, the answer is 608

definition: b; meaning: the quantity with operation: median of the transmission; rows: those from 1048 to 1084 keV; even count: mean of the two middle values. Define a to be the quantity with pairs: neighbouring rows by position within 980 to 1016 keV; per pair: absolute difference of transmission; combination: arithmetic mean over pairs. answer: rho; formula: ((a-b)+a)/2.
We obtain -1.26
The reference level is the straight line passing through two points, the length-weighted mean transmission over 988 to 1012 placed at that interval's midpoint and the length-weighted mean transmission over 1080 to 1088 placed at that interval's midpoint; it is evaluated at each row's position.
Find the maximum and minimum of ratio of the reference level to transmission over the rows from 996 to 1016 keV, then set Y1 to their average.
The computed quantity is 1.01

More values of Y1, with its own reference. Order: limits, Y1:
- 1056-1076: 1.01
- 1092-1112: 1.04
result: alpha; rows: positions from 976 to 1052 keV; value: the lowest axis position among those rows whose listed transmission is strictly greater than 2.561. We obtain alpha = 978 keV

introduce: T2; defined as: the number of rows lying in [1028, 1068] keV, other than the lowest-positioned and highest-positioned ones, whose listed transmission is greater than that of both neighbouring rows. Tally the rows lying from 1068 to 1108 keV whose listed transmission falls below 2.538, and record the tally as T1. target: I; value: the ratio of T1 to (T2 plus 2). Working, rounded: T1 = 0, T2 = 2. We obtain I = 0.0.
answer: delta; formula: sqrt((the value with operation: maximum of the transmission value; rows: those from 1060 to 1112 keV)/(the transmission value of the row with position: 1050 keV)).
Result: 1.04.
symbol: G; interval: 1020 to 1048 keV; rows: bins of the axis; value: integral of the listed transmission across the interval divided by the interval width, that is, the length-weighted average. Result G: 2.49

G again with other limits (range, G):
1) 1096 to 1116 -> 2.64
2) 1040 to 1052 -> 2.51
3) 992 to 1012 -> 2.48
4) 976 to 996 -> 2.54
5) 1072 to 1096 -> 2.66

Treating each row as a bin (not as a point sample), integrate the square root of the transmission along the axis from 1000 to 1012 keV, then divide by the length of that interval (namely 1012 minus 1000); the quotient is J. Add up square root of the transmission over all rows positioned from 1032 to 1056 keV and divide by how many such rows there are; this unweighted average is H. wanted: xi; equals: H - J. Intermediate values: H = 1.590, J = 1.57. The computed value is 0.025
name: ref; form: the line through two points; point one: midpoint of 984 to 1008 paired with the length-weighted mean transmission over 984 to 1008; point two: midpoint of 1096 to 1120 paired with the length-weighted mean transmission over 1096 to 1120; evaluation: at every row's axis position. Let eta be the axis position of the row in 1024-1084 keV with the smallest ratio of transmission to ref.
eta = 1030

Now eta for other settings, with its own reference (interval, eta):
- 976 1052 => 1030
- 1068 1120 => 1114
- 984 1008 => 1002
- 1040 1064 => 1042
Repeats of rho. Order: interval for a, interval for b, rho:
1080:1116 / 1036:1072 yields -1.21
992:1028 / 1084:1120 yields -1.26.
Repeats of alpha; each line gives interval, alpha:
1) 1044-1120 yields 1054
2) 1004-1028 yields 1018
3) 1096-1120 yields 1098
